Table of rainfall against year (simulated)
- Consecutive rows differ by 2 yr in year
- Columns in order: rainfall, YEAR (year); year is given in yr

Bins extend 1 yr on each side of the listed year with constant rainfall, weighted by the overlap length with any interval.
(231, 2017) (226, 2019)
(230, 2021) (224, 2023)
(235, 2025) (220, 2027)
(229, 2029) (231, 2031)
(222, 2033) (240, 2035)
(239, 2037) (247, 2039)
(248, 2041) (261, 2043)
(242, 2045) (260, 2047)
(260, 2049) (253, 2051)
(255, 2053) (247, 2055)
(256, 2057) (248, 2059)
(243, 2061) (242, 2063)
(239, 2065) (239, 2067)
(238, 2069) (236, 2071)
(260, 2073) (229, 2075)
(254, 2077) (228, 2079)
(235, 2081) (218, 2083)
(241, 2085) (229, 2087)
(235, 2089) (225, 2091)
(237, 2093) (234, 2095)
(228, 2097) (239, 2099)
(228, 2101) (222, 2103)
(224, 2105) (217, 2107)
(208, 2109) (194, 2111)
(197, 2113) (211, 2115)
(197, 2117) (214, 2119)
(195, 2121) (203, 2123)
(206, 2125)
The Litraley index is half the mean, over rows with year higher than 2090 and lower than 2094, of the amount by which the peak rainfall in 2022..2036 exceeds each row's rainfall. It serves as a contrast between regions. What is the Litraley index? 4.5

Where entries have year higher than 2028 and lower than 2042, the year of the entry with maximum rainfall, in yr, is 2041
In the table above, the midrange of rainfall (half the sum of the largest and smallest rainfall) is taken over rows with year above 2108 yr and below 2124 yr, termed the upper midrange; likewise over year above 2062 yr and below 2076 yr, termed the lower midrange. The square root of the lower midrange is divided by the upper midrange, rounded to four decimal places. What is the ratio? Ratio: 0.0766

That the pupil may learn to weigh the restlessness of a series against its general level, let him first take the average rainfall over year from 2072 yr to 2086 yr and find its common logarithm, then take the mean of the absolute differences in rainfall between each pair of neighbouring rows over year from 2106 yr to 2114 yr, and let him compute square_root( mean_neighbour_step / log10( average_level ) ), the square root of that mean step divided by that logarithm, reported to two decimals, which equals 1.91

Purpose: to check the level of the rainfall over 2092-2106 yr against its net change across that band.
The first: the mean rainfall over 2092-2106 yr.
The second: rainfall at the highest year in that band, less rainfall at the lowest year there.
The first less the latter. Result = 243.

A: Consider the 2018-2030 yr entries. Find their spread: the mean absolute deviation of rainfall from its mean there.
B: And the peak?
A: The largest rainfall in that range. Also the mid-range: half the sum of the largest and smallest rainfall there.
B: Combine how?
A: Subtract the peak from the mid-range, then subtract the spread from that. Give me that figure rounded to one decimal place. -11.5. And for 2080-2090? -18.0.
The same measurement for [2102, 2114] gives -25.7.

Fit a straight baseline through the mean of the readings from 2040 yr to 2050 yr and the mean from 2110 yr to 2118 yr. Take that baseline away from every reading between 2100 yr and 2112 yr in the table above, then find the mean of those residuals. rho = 9.4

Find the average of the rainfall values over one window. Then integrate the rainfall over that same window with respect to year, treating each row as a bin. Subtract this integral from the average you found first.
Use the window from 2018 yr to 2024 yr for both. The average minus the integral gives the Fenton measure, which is -1133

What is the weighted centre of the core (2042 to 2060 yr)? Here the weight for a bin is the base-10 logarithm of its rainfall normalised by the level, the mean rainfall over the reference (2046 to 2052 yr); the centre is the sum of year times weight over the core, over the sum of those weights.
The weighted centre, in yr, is 2053.1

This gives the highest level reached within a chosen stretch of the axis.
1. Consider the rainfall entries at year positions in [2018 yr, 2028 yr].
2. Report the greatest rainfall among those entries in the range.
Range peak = 235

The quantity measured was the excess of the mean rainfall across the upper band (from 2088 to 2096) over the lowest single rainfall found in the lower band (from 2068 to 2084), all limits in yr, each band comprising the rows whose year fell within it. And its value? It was 15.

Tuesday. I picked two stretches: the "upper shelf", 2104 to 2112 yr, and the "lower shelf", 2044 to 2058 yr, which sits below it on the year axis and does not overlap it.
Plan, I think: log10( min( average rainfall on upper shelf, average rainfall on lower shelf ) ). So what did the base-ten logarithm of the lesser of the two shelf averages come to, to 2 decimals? 2.32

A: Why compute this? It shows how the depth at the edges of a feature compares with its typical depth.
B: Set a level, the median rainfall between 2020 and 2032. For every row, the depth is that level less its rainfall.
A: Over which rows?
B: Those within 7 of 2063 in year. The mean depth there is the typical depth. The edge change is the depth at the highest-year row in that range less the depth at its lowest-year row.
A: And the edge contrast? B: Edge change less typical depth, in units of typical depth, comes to -2.3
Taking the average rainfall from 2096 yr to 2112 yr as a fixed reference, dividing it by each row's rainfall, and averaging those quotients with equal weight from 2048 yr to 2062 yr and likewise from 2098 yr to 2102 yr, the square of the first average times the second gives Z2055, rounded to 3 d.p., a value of 0.721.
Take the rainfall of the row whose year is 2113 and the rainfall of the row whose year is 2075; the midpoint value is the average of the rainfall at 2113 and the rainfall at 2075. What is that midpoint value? 213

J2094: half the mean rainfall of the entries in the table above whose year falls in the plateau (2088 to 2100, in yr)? 116.5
